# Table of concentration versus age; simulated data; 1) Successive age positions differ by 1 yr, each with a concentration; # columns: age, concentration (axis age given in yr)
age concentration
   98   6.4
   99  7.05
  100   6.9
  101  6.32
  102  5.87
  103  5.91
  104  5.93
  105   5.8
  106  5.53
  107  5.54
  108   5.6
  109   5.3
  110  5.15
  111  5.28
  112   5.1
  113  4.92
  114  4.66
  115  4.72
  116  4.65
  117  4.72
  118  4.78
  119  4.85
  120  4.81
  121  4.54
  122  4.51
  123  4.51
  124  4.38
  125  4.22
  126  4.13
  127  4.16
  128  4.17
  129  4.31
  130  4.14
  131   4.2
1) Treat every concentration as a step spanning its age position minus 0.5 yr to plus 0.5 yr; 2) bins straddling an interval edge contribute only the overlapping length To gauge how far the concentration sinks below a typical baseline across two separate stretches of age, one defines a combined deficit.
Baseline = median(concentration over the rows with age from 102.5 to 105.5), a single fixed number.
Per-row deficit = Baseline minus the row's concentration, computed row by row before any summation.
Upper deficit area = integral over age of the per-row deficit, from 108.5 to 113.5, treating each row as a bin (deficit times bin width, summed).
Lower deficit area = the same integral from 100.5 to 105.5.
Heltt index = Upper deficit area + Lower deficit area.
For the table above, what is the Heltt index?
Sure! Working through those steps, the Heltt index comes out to 3.5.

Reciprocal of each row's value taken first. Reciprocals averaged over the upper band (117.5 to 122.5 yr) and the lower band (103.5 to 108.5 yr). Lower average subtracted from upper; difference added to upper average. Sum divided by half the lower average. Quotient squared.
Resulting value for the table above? 8.0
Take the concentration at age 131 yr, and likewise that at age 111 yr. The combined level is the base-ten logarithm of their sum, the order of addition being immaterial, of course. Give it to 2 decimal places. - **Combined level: 0.98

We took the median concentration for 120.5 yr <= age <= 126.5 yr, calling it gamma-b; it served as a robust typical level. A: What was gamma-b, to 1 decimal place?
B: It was 4.4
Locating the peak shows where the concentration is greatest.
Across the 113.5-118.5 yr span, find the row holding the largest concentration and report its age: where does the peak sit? 118 yr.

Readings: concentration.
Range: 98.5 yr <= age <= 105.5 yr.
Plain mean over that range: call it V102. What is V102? 6.3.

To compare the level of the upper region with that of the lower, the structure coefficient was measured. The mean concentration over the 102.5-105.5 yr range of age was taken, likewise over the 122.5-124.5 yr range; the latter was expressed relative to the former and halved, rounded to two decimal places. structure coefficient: 0.38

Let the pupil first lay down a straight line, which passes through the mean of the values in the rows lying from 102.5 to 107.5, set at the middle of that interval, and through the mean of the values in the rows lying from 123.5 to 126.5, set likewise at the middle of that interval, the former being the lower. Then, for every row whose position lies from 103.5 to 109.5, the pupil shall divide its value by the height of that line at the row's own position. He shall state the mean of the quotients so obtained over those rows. 0.997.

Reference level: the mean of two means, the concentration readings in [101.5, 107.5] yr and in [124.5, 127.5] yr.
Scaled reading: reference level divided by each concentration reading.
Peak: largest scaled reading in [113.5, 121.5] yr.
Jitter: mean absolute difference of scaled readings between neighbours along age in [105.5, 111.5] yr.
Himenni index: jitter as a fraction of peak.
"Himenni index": 0.021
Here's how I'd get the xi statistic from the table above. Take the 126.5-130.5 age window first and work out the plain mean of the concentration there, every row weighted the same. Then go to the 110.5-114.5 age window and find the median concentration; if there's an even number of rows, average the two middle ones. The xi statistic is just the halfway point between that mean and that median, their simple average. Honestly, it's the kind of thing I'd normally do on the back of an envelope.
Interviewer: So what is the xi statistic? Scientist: 4.60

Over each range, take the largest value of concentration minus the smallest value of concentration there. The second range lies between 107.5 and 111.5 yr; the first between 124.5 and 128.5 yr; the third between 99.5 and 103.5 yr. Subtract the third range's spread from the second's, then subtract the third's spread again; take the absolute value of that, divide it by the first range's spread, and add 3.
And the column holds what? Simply 21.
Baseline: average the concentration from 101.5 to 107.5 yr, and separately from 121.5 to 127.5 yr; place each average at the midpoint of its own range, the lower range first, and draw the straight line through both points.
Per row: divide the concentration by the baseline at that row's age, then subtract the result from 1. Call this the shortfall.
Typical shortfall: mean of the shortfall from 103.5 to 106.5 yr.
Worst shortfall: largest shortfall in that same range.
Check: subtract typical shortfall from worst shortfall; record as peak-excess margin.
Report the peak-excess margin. 0.026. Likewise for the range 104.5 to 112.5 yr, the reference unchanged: 0.029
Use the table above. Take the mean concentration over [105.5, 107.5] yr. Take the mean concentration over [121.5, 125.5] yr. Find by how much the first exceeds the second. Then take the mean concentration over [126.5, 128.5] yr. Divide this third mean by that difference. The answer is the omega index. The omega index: 3.7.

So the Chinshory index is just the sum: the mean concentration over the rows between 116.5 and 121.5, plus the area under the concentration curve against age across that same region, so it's 28.4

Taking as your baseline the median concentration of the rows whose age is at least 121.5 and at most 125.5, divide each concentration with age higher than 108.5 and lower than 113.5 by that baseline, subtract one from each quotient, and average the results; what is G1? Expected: 0.16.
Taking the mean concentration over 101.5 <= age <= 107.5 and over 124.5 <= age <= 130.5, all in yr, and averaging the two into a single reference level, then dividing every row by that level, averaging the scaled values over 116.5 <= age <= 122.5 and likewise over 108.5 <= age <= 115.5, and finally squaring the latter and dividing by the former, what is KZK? 1.08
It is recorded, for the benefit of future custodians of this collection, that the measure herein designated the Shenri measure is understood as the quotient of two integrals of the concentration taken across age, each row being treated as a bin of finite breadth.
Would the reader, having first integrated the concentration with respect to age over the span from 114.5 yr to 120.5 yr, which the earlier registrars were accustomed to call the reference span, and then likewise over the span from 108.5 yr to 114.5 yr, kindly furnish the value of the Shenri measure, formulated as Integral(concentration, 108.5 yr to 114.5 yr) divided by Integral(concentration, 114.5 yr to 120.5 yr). 1.1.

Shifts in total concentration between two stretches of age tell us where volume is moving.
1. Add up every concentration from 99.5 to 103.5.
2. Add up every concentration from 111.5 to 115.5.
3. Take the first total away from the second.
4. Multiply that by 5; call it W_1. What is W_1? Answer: -28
